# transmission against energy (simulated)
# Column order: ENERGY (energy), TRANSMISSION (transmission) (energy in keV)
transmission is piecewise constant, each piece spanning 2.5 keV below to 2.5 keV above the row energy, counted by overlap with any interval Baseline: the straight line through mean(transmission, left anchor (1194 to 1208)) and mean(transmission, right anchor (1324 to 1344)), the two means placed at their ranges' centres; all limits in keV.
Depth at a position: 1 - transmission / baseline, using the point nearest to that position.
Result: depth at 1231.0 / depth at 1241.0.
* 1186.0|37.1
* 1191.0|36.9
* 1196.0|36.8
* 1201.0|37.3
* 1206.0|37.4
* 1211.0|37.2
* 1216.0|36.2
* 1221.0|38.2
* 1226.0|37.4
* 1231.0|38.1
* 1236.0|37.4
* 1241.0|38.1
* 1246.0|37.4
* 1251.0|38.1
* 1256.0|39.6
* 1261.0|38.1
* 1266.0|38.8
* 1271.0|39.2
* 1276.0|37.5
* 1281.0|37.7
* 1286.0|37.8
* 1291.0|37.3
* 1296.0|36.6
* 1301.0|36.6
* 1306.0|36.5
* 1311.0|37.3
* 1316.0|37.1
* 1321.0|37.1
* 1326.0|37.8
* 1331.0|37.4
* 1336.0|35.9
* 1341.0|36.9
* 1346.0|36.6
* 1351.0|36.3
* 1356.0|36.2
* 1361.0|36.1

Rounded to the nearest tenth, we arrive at 1.0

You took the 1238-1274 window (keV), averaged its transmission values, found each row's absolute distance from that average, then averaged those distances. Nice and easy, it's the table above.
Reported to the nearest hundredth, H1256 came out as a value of 0.62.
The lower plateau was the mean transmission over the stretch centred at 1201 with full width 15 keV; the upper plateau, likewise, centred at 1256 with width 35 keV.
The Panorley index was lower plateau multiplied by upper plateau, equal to 1430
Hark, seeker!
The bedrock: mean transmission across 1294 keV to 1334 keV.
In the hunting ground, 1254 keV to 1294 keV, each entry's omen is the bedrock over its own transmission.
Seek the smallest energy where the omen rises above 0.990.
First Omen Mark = 1291.0 keV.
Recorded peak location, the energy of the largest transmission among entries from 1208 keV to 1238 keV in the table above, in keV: 1221.0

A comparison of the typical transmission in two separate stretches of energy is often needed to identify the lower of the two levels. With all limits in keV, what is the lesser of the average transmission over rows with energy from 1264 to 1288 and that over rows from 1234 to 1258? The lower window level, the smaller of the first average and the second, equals 38.1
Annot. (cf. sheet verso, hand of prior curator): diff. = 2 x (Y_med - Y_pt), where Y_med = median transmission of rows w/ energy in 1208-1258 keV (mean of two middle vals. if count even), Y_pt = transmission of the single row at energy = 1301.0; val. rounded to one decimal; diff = 2.3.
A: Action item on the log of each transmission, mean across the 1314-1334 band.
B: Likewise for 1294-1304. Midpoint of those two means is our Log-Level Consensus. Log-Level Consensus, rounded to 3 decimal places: 1.568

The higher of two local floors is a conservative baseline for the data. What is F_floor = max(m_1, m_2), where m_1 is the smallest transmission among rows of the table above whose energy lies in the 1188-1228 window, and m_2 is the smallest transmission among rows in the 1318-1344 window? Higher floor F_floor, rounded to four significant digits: 36.20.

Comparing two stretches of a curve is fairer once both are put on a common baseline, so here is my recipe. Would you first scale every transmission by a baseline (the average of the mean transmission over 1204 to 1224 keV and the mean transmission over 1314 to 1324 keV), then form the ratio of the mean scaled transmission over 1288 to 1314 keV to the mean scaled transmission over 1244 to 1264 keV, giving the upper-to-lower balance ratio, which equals 0.962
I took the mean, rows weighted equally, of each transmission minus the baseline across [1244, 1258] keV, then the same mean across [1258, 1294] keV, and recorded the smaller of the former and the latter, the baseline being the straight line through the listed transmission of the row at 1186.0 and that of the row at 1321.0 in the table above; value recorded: 1.0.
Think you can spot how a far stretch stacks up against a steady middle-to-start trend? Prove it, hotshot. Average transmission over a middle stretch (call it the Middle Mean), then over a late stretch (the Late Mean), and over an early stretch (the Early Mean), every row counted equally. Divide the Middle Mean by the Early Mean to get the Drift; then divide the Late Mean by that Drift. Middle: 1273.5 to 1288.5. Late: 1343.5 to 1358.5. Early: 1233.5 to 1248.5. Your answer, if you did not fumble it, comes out 36.3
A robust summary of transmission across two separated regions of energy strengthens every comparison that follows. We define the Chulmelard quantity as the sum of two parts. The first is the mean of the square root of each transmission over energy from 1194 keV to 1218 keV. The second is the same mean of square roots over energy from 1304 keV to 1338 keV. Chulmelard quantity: 12.2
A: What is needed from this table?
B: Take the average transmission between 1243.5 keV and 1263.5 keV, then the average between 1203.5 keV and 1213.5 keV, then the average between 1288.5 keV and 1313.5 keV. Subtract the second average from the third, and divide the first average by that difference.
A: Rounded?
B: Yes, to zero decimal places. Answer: -87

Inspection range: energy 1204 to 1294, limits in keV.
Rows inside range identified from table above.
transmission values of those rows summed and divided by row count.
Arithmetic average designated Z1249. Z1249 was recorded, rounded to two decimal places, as 37.86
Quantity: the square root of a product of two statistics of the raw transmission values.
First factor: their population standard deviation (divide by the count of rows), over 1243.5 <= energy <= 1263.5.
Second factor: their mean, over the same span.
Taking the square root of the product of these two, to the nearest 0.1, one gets 5.5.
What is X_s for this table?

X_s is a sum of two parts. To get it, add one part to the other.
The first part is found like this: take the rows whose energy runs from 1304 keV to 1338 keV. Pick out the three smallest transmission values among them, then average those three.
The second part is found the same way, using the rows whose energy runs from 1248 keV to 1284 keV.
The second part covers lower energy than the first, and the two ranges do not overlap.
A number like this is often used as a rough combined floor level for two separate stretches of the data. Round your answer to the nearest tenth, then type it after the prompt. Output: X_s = 74.3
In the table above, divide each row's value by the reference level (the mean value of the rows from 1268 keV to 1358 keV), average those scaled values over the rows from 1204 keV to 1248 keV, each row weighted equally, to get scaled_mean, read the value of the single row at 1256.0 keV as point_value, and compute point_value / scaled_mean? 39.2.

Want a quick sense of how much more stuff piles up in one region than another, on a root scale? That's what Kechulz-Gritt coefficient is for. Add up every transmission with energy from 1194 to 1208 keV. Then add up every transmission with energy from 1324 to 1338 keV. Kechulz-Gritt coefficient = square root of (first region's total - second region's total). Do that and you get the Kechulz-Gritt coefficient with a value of 0.6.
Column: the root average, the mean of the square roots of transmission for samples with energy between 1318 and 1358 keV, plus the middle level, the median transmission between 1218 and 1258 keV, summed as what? 44.2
